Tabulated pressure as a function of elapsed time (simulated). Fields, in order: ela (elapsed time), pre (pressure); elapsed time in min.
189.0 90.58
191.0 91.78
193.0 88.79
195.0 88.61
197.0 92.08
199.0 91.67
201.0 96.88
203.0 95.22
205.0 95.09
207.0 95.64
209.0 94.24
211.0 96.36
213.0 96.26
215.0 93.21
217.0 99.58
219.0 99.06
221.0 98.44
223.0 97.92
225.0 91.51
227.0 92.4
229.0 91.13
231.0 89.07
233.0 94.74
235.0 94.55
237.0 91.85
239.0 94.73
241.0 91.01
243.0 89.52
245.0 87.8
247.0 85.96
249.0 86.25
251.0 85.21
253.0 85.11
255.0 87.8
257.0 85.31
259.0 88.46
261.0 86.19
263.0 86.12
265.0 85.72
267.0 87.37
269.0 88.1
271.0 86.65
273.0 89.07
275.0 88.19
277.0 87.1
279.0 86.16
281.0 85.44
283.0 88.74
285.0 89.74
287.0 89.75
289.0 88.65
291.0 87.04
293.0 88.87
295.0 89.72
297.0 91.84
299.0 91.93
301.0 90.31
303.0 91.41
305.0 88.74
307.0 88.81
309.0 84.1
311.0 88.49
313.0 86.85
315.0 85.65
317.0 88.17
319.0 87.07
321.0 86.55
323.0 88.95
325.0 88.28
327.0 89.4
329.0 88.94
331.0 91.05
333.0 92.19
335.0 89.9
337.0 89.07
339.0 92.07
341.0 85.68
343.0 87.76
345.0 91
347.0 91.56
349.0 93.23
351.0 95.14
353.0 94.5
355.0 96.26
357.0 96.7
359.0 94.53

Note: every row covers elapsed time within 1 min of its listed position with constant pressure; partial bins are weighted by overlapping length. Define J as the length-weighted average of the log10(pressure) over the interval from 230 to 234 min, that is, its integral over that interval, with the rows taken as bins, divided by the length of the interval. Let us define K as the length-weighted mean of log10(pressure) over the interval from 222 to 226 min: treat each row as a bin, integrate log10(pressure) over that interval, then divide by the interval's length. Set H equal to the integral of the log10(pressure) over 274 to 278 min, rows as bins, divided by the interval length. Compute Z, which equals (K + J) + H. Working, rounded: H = 1.94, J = 1.96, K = 1.98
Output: 5.88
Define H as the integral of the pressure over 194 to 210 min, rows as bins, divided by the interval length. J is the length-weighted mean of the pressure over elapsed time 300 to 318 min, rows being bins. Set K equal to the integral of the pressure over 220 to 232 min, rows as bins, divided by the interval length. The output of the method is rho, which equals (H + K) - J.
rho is 99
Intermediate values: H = 93.7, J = 88.1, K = 93.4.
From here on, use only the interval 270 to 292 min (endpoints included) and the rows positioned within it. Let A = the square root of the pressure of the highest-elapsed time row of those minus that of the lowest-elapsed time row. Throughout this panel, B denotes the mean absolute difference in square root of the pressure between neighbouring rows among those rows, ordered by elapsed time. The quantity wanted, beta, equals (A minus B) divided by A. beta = -2.3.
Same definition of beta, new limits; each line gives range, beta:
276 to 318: -0.6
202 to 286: 1.3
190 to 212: 0.6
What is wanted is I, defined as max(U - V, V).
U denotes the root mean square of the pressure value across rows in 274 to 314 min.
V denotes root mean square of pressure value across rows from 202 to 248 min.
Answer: 94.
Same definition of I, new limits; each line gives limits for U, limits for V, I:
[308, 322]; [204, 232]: 95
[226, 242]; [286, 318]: 89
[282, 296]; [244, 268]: 86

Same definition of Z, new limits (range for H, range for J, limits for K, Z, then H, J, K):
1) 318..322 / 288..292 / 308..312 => 5.82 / 1.94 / 1.94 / 1.94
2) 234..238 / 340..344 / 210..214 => 5.89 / 1.97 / 1.94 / 1.98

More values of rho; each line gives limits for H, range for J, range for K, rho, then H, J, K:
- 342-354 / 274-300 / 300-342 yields 92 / 92.2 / 88.7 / 88.7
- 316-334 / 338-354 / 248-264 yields 84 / 89.0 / 91.4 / 86.3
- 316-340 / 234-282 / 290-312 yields 91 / 89.3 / 87.9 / 89.2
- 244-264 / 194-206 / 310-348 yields 82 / 86.4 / 93.3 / 88.9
